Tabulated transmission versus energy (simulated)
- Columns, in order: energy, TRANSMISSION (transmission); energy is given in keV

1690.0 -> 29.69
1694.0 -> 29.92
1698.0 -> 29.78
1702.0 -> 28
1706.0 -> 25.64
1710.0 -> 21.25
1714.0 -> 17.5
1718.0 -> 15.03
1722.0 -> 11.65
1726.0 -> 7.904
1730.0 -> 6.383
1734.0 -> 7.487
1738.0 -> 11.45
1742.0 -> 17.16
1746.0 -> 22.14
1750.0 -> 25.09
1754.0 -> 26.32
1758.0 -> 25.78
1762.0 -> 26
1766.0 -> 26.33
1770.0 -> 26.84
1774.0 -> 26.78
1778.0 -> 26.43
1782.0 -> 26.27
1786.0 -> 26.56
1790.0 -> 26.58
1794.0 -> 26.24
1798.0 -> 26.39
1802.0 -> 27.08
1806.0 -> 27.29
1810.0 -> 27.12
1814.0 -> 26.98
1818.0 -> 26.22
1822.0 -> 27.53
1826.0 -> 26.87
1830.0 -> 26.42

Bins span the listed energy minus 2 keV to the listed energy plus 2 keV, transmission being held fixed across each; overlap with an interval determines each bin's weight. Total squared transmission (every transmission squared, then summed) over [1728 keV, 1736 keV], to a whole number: 97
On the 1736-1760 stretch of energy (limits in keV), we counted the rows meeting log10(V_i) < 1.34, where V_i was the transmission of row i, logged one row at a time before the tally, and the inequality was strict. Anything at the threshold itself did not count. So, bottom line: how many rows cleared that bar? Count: 2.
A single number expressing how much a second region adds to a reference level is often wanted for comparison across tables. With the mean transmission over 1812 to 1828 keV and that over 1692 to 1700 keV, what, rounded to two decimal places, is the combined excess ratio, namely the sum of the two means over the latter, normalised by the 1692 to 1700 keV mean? 1.90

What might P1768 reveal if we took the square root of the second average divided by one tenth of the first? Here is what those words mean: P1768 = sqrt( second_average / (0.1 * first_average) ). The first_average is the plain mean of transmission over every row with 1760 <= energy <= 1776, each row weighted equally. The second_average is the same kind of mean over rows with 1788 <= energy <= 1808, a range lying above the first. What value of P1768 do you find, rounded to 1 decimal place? 3.2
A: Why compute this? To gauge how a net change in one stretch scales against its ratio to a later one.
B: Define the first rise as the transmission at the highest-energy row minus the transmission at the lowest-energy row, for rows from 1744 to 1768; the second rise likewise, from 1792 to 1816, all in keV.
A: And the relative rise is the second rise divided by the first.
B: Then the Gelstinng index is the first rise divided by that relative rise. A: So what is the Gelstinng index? 24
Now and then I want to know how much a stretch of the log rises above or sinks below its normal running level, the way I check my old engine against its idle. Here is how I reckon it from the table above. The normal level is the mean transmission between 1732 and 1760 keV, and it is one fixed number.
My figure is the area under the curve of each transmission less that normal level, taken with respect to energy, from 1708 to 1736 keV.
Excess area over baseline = -193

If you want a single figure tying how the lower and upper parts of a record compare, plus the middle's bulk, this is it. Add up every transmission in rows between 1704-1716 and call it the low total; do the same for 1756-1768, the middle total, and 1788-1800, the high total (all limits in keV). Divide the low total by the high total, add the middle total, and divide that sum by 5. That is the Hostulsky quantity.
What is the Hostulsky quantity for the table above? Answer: 15.8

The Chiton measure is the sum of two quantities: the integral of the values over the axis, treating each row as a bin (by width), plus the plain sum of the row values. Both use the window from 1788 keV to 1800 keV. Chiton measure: 396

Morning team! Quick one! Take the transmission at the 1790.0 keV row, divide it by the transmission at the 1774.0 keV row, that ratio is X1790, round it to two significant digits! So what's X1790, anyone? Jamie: 0.99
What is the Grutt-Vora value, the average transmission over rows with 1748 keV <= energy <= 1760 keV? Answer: 25.7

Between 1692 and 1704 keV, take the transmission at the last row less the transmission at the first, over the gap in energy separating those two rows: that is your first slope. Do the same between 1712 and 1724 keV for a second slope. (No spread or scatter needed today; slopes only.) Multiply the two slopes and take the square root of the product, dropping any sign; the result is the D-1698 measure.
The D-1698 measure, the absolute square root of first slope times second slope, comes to 0.42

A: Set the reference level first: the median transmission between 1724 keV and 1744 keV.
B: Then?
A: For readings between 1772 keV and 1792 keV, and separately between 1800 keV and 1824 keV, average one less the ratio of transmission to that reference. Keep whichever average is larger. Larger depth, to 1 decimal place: -2.4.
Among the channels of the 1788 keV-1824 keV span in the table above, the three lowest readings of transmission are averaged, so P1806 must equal 26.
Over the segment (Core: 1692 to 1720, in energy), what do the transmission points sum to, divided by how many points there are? 23.9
